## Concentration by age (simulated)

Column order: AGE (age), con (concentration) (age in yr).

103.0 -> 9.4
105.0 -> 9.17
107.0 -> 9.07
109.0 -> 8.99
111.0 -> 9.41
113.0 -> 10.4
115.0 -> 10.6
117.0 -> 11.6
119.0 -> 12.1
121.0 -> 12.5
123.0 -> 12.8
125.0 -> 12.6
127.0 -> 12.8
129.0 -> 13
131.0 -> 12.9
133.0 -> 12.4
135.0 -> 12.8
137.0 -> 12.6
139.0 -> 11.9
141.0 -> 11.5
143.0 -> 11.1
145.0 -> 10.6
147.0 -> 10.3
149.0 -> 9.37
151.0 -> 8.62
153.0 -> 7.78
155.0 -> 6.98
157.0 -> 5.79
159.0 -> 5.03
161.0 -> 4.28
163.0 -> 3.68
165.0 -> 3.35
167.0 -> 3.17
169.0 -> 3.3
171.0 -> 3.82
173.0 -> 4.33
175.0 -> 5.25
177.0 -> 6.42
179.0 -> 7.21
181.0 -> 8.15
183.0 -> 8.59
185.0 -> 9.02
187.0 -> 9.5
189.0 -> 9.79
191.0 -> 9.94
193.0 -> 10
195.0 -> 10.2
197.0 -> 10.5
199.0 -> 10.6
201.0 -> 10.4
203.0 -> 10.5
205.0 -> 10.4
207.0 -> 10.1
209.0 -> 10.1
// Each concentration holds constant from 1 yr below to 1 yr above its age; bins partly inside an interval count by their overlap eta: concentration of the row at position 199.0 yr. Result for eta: 10.6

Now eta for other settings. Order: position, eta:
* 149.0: 9.37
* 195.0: 10.2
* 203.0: 10.5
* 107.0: 9.07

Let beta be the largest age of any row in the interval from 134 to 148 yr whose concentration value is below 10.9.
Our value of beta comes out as 147.0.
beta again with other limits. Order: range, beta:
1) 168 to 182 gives 181.0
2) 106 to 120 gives 115.0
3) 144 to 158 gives 157.0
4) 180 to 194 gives 193.0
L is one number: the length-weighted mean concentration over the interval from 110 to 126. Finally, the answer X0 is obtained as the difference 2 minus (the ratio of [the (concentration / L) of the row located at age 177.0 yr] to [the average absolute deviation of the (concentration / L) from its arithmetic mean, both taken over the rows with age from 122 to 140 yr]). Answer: -24.8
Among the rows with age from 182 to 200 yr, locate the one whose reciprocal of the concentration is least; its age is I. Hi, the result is 199.0 yr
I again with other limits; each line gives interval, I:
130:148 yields 131.0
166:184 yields 183.0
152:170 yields 153.0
